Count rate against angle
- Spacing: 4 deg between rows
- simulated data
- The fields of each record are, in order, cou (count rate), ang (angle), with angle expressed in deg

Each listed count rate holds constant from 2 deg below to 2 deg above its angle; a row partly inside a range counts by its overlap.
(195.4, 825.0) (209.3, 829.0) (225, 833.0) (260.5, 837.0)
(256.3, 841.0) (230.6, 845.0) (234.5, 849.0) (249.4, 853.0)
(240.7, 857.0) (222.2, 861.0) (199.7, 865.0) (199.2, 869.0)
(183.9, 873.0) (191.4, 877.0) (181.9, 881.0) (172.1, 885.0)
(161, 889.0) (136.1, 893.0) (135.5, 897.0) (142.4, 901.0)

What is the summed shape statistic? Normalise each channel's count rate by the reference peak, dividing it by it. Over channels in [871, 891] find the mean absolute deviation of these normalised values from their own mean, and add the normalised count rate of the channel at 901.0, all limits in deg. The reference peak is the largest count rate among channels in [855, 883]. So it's 0.63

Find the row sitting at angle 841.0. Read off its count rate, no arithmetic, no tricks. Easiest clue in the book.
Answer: 256.3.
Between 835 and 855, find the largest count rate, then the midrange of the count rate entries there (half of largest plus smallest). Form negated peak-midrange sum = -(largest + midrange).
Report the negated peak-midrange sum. -506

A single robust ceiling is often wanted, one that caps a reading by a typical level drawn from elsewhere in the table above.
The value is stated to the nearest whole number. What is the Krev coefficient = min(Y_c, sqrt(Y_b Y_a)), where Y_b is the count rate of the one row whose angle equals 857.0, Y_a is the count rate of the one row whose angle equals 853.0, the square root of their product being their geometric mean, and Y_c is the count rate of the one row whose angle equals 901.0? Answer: 142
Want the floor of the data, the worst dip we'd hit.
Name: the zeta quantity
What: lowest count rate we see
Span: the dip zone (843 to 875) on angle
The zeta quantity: 183.9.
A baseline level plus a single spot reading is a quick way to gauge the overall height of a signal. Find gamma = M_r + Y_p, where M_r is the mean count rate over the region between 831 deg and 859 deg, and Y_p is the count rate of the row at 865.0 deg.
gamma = 442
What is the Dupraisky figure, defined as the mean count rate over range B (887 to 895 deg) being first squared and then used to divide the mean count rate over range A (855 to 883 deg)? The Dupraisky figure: 0.009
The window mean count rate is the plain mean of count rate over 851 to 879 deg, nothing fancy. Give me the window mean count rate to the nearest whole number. 212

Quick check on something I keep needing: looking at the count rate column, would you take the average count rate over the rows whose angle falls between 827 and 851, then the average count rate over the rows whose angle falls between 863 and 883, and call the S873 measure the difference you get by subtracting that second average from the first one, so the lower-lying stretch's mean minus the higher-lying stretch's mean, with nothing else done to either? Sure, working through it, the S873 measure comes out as 45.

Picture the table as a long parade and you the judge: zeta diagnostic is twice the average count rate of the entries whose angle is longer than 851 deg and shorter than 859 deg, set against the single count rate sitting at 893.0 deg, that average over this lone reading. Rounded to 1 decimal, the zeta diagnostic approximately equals 3.6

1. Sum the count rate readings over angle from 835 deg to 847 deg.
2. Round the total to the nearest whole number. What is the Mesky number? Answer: 747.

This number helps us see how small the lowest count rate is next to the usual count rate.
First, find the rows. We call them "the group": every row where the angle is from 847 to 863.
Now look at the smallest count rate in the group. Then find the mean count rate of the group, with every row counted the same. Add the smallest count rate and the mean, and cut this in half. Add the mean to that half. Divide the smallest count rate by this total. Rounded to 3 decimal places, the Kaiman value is 0.477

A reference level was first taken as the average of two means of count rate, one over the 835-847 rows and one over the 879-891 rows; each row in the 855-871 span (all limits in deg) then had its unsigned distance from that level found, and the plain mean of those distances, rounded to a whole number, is 16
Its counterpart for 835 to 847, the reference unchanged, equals 39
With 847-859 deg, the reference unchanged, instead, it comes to 31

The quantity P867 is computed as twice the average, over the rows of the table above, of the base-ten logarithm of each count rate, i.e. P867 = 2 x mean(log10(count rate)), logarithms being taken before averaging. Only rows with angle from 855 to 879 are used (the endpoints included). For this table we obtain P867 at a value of 4.62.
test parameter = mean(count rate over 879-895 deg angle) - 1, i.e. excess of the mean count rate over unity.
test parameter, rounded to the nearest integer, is 162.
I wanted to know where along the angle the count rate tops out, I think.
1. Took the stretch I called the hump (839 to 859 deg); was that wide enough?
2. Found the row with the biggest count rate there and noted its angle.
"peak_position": 841.0 deg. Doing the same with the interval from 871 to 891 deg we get 877.0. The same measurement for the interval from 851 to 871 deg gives 853.0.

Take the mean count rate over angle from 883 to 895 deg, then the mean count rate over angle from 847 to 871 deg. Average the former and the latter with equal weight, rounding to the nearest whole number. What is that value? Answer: 190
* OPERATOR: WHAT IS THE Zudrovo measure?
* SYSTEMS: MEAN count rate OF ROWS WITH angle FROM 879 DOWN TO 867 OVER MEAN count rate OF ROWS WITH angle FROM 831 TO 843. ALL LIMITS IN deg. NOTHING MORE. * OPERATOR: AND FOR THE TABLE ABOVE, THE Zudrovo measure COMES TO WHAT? 0.77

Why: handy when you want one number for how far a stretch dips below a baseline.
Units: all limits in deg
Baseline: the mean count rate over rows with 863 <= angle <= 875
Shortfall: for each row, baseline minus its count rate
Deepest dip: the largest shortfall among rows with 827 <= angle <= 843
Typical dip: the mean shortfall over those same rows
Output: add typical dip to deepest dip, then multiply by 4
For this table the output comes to -234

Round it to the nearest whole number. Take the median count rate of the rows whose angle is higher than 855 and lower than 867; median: 222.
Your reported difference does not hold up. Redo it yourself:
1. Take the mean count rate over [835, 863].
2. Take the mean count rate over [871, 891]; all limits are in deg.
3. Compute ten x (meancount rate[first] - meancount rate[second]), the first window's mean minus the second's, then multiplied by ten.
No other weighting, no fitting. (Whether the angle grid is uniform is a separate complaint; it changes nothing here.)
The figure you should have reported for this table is 640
